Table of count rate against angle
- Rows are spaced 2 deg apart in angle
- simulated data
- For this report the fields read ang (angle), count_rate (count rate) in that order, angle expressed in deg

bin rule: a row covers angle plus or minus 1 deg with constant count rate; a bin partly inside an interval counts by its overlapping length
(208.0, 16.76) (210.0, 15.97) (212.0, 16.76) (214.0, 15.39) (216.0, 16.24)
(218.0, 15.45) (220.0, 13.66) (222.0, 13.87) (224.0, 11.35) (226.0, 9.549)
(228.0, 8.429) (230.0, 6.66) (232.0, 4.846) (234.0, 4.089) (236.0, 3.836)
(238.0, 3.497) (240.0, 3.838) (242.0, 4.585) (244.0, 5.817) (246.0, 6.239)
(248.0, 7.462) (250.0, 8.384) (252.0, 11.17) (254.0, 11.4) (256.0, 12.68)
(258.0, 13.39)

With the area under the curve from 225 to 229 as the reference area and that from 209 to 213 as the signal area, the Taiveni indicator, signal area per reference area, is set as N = 1.8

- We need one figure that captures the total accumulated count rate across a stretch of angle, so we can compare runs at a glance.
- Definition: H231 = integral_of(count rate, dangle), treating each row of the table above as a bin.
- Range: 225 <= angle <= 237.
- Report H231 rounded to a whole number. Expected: 75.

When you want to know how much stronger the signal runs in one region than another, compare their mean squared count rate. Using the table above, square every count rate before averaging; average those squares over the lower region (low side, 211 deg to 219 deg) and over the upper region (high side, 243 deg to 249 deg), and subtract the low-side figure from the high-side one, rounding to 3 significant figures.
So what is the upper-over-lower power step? -212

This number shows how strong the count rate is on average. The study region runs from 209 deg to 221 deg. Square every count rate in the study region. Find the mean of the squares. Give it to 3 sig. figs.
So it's 244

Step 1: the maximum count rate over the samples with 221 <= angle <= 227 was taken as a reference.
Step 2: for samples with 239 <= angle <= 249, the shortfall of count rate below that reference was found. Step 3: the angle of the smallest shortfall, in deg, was 248.0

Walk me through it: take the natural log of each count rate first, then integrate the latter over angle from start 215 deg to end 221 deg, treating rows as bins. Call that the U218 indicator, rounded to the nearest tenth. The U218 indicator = 16.3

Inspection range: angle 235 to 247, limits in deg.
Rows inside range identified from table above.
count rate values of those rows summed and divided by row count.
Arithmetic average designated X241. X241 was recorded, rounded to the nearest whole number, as 5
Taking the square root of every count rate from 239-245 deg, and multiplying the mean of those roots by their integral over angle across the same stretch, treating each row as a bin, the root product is 28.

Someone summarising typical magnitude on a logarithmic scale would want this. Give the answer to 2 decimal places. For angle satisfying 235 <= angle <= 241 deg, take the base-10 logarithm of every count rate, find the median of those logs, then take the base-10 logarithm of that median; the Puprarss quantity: -0.23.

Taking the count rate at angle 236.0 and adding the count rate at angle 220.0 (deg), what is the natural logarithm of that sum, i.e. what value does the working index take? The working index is 2.86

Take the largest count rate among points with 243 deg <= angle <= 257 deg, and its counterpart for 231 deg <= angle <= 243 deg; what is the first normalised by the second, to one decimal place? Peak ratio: 2.6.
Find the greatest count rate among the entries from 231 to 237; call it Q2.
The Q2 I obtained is 4.846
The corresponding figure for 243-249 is 7.462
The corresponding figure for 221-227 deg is 13.87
